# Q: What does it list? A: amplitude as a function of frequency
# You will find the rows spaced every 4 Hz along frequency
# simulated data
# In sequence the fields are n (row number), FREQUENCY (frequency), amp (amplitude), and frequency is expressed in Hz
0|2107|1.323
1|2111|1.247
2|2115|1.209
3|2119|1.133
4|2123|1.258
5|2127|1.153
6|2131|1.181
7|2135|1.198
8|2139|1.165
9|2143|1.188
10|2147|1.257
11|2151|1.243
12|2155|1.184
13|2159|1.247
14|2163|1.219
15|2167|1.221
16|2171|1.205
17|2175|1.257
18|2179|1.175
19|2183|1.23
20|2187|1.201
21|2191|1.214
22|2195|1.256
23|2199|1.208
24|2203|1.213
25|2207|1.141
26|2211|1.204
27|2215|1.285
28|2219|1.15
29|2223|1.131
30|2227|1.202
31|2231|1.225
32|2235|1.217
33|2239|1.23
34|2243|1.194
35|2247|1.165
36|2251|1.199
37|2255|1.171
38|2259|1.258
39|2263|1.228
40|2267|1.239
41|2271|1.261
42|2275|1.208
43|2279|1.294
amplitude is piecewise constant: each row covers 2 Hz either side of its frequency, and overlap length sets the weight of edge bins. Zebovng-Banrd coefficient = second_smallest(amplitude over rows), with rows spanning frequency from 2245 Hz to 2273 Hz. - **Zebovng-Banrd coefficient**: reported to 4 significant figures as 1.171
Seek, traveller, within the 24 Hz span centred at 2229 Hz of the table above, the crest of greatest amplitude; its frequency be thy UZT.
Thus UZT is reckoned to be 2239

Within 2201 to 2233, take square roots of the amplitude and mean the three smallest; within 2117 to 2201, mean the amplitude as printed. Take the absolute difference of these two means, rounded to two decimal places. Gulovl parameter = 0.14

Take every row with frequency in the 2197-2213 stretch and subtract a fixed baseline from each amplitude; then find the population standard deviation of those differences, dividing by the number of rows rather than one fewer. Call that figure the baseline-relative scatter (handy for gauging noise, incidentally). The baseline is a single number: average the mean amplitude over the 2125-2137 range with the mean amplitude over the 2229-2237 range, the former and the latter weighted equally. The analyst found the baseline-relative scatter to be 0.029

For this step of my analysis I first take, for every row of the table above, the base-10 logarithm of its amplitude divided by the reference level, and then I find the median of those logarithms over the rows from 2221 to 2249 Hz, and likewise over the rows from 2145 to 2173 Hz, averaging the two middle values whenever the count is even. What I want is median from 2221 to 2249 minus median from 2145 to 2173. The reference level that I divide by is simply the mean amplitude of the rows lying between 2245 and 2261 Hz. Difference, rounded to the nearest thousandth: -0.007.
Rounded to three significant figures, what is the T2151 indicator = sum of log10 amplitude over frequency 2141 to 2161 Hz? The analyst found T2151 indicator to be 0.438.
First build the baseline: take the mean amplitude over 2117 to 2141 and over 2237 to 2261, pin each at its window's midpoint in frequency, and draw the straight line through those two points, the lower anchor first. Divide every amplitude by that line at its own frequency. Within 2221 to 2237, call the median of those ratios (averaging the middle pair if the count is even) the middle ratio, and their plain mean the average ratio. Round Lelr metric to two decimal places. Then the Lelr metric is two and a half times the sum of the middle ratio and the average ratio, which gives 5.01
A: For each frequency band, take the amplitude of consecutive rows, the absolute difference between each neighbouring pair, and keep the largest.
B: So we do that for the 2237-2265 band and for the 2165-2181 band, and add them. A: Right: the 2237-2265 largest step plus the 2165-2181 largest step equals 0.169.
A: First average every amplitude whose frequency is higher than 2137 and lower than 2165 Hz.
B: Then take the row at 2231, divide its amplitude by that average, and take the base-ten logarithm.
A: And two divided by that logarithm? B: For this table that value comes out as 546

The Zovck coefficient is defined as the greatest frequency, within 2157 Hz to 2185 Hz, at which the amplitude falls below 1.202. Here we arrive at 2179 Hz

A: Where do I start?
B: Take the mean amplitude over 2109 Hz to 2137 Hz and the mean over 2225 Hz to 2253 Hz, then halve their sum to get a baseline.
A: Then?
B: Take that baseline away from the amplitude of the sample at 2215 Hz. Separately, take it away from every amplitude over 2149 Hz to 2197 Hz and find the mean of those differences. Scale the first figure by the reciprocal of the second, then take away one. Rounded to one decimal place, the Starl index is 3.2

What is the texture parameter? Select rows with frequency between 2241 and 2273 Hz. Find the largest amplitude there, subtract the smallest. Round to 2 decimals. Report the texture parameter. 0.10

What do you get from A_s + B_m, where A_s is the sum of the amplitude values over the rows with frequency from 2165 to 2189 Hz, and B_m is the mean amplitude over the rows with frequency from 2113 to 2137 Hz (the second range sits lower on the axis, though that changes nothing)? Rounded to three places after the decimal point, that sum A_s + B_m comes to 8.478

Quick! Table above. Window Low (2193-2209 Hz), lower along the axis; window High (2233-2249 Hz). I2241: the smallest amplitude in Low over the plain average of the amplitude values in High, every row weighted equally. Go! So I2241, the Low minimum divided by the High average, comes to 0.950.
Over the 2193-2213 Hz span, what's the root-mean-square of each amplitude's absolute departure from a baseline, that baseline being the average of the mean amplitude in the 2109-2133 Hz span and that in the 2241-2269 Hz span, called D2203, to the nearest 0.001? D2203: 0.037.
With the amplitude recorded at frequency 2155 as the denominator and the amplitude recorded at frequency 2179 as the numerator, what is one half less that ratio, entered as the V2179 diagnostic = -0.49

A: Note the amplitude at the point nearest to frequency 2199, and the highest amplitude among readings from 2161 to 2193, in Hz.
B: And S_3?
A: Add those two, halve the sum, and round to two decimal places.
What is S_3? 1.23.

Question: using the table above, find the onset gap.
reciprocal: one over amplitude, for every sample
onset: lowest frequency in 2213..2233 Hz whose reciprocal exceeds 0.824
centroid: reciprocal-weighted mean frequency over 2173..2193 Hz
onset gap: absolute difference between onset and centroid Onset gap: 36.0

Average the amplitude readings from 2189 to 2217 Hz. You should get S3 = 1.22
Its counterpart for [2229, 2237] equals 1.22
